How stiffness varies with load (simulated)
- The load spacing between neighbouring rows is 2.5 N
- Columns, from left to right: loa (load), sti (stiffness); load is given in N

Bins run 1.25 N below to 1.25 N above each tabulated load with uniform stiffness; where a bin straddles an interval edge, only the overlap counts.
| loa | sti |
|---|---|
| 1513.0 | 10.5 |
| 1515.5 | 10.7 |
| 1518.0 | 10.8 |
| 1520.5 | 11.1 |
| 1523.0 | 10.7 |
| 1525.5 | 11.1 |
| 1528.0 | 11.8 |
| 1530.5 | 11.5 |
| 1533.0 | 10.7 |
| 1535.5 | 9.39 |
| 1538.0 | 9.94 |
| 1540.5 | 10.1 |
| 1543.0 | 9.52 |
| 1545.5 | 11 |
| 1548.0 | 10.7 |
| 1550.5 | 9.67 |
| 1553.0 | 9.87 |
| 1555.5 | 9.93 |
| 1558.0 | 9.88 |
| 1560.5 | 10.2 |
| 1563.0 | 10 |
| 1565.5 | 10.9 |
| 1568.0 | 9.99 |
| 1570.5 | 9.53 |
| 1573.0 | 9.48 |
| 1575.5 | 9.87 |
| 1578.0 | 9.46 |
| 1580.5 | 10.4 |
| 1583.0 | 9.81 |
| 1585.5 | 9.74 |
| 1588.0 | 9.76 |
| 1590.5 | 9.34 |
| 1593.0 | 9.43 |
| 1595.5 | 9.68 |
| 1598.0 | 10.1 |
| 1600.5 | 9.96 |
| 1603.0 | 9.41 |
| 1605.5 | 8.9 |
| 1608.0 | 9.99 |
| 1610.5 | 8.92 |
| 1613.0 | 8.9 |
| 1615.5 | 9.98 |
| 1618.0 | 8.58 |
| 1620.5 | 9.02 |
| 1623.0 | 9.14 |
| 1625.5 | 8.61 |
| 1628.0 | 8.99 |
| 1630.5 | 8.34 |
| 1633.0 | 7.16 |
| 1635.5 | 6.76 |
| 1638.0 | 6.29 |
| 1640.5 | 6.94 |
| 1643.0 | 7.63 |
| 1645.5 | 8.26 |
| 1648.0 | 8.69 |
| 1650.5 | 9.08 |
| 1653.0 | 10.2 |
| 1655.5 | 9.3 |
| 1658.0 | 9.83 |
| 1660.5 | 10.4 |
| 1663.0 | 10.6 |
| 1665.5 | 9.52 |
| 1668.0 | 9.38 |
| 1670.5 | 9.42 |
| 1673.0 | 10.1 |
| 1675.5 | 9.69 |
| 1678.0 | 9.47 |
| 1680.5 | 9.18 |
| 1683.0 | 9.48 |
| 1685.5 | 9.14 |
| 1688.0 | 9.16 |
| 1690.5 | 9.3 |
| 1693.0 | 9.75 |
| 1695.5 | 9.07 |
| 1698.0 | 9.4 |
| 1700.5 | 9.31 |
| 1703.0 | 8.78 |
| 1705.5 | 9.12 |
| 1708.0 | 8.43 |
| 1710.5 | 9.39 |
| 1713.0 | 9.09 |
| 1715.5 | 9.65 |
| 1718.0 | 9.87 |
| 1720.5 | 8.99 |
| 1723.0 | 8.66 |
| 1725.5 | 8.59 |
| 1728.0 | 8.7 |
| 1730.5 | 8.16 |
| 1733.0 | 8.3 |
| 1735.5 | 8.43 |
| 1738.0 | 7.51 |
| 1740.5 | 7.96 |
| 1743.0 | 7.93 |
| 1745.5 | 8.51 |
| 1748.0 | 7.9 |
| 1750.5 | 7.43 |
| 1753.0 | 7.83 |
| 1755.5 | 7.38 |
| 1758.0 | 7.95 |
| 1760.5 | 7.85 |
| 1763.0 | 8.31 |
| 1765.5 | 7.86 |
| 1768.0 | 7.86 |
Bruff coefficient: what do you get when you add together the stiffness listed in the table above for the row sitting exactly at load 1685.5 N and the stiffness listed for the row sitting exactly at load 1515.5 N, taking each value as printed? 19.8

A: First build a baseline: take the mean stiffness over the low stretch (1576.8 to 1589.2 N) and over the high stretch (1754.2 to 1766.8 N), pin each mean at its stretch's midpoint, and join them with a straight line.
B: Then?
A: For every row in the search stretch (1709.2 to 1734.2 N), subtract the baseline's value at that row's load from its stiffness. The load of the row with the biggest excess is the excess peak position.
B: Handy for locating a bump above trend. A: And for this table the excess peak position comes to 1718.0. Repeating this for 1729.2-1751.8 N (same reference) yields 1745.5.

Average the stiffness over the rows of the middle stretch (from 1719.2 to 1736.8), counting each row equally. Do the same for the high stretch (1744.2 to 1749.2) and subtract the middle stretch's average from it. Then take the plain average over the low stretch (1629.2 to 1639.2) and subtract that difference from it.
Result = 7.5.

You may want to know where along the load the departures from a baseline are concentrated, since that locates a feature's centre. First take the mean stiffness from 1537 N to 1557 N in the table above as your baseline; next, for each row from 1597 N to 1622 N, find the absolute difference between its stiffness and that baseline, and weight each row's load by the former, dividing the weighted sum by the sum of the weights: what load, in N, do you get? 1612.3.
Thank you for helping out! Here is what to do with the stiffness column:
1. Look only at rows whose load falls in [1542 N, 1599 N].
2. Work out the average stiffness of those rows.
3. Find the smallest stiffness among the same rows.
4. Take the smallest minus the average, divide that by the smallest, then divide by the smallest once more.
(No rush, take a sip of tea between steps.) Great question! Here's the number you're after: -0.0067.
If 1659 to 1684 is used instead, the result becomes -0.0065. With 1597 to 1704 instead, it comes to -0.0703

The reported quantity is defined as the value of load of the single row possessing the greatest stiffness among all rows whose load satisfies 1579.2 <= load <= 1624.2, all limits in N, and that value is 1580.5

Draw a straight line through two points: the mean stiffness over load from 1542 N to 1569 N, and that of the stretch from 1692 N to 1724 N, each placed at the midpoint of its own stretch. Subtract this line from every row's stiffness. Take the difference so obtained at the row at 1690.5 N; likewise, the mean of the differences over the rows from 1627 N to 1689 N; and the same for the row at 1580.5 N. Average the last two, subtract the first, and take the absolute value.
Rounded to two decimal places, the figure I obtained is 0.09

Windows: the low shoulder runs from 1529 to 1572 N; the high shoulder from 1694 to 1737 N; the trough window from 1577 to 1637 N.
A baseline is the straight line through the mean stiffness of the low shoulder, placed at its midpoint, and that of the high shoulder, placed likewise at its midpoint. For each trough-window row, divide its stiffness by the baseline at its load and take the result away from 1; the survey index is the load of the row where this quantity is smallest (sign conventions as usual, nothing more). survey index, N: 1580.5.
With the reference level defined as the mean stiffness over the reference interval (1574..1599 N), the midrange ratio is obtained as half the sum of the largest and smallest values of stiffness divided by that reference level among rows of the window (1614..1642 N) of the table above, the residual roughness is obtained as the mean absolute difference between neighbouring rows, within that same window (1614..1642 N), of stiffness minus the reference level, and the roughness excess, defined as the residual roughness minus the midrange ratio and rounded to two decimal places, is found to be -0.21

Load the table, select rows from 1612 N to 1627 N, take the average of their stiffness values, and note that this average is 9.0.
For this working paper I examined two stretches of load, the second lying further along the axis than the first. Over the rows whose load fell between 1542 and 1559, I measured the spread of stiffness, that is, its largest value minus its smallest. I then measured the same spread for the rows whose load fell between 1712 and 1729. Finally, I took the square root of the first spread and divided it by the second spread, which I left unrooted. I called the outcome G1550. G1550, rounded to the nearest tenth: 1.0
